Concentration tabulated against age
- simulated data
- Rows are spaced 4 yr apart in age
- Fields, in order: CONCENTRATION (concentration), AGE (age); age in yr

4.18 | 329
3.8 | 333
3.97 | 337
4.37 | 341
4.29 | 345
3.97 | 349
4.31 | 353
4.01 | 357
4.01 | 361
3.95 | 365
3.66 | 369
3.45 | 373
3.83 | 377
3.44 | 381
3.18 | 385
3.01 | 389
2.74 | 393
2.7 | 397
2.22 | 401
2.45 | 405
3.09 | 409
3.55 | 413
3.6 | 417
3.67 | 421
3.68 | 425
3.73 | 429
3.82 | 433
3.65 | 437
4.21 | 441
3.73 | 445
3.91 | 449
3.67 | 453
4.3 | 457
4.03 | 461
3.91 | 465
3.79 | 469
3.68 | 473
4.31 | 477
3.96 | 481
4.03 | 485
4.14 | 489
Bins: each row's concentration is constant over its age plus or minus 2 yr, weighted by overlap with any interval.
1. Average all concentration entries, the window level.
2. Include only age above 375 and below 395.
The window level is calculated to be 3.2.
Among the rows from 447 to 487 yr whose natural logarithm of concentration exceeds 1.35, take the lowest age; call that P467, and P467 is 449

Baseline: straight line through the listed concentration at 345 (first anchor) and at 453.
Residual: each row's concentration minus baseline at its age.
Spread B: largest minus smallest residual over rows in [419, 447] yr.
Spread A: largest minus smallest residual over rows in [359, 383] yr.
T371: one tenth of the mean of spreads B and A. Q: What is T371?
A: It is 0.057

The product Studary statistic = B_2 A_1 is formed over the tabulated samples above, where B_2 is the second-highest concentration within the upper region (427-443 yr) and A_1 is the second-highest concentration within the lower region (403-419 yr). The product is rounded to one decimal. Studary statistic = 13.6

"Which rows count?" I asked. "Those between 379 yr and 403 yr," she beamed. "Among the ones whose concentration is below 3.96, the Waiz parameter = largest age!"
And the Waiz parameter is 401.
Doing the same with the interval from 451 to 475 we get 473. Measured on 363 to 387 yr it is 385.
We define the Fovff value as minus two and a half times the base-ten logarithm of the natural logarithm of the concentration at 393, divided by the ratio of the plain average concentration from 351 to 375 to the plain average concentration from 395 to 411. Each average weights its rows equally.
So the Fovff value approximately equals 0.42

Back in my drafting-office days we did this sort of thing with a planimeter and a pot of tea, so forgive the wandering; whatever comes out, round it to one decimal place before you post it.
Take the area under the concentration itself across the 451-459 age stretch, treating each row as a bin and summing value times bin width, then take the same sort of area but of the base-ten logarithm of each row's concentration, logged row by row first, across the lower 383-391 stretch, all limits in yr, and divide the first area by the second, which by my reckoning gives 8.1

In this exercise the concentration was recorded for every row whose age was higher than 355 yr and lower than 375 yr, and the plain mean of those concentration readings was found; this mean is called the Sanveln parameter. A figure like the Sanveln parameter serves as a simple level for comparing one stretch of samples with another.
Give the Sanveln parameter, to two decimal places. 3.82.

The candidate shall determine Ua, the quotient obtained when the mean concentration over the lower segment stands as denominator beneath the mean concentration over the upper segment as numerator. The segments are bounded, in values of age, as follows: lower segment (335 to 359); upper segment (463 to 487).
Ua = 0.95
